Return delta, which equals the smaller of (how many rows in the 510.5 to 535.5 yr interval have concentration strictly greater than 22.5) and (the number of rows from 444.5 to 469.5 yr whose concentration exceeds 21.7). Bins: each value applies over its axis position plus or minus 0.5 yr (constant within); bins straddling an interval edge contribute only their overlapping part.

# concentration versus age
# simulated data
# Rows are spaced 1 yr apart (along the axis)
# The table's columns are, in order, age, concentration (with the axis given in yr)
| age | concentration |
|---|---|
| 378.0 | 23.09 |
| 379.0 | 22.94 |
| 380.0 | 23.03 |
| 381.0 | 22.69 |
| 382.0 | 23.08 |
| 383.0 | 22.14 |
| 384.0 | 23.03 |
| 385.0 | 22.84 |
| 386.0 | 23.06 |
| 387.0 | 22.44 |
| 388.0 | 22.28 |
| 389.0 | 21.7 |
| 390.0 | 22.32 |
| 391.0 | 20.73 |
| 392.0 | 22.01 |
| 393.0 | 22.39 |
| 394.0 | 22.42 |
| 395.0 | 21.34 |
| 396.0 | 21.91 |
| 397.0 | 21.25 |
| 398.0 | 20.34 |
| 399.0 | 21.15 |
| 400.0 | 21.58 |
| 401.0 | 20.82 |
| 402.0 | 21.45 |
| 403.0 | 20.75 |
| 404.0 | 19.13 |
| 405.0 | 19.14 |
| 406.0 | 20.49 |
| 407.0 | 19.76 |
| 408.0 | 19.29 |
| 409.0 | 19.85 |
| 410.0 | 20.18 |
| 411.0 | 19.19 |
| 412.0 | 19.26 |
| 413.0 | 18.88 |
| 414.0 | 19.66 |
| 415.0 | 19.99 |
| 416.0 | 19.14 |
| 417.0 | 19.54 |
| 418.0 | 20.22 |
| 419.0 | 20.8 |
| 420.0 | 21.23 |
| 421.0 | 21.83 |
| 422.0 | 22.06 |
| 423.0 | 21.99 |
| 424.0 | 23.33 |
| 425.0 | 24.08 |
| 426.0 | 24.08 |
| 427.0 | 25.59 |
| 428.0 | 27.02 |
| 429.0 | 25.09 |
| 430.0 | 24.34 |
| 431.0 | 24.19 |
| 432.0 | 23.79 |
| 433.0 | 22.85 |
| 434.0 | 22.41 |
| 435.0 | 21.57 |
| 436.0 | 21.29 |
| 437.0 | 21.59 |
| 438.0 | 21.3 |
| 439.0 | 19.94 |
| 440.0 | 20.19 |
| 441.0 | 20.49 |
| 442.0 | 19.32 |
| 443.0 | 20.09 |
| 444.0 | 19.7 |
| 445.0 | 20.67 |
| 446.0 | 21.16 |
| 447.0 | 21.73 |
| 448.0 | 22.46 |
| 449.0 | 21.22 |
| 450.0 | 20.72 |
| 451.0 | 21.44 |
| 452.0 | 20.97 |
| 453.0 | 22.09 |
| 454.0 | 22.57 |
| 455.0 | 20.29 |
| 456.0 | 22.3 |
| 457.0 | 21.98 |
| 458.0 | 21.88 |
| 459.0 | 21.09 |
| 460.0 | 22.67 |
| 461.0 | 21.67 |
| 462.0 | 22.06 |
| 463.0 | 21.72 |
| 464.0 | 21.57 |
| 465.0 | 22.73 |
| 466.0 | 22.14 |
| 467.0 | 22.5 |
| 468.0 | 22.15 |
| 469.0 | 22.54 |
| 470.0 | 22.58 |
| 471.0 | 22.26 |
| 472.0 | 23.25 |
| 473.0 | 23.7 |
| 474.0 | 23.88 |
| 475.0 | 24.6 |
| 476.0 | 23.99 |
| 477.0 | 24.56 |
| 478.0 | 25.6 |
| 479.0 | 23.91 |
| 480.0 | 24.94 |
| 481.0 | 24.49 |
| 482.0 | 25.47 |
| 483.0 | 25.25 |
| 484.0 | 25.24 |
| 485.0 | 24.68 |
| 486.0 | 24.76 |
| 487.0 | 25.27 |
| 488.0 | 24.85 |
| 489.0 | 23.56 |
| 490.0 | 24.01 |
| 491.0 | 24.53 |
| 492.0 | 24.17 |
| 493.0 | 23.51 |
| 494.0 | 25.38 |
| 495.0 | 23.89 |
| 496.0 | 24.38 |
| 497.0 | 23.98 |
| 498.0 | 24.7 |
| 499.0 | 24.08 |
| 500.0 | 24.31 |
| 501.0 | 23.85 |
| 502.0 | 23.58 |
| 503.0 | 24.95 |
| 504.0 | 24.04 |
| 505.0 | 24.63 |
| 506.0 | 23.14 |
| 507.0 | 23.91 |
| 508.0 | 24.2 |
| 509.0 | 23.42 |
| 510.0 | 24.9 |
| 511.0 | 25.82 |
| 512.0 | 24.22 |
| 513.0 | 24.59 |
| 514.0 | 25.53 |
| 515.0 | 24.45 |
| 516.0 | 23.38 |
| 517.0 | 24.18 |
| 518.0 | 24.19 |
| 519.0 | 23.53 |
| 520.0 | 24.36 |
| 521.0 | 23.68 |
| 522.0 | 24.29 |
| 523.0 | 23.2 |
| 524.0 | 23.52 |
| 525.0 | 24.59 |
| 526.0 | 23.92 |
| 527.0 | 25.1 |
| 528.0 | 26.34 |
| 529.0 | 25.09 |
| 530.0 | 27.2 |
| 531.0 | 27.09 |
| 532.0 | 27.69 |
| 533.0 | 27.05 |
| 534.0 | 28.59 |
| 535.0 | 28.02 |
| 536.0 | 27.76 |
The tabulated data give 15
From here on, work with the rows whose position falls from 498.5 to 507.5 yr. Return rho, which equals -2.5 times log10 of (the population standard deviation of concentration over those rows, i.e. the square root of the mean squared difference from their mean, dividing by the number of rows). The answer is 0.7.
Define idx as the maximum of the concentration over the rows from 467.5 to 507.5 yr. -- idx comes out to 25.6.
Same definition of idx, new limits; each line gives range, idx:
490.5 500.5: 25.38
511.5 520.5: 25.53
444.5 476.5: 24.6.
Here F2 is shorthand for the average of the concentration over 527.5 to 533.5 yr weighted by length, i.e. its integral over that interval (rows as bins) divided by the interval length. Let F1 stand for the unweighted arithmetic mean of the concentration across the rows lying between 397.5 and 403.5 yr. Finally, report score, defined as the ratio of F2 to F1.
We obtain 1.27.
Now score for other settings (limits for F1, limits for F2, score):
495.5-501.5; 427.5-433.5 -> 1.01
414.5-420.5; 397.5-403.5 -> 1.04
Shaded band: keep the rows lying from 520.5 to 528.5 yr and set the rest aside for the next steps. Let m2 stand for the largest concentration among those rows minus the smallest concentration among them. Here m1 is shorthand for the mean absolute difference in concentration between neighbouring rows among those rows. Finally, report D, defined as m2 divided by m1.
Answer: 3.6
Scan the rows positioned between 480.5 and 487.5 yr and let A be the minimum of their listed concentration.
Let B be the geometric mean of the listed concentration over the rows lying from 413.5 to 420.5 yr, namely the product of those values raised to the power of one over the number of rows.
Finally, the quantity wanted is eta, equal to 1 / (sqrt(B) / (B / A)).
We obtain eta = 0.18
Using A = 24.49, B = 20.1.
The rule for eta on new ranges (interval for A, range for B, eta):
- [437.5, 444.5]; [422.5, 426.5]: 0.25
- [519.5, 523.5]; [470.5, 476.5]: 0.21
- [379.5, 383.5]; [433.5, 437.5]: 0.21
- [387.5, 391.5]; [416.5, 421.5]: 0.22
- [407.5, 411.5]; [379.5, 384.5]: 0.25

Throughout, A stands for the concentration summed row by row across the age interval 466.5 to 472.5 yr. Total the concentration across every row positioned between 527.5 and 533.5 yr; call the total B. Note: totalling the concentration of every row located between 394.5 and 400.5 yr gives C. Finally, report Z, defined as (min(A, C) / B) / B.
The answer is 0.0050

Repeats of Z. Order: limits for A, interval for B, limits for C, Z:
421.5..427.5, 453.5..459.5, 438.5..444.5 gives 0.0071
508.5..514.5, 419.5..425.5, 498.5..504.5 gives 0.0080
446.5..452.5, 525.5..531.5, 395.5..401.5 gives 0.0053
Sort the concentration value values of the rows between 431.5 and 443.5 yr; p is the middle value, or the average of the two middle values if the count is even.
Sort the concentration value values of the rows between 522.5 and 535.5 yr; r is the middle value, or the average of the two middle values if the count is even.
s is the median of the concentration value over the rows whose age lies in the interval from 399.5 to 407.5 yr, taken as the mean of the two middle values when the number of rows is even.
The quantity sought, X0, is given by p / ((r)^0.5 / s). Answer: 86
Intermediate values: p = 21.3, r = 26.3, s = 20.6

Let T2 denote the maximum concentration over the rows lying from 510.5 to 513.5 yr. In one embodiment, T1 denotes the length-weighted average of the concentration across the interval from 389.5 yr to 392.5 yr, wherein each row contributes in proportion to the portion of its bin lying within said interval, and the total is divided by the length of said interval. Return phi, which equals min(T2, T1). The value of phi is 21.7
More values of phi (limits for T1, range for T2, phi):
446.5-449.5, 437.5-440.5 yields 21.3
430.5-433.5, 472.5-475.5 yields 23.6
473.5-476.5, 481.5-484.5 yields 24.2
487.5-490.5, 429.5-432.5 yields 24.1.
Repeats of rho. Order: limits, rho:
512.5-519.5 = 0.4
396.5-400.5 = 0.9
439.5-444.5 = 1.0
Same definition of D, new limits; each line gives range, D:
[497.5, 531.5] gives 4.8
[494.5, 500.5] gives 1.6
